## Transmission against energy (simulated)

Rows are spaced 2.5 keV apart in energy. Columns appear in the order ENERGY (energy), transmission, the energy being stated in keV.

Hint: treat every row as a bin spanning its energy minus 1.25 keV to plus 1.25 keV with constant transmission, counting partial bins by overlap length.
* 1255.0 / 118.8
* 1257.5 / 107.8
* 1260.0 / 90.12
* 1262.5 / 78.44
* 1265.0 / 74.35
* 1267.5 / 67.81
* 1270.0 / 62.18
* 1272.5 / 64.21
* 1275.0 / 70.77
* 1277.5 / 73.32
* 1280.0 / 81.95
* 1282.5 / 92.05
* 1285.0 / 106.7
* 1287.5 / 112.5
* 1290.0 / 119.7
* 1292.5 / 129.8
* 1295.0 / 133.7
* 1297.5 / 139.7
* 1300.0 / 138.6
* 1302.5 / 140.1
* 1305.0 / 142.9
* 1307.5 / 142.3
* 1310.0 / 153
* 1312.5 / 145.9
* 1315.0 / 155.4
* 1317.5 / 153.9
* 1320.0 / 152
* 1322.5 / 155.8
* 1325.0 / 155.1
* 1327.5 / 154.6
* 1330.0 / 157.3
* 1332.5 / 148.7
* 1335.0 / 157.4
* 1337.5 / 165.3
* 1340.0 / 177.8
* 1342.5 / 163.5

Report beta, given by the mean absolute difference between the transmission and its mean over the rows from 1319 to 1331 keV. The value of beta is 1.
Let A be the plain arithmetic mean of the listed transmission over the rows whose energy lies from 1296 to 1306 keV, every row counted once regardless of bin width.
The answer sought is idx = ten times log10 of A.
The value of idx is 21.5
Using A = 140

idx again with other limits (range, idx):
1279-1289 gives 19.9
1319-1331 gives 21.9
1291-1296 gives 21.2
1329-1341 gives 22.1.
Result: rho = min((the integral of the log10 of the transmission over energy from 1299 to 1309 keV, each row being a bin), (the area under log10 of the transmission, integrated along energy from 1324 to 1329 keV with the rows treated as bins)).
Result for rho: 11.0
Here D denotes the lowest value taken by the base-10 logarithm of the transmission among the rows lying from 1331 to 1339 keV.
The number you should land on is 2.17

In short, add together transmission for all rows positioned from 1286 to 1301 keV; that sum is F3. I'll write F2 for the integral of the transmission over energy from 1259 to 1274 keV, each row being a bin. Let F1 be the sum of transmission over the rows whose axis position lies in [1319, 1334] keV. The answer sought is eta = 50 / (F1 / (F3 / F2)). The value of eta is 0.039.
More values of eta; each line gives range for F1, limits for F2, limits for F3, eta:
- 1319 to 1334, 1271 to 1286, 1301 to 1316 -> 0.039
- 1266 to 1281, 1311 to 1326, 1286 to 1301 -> 0.040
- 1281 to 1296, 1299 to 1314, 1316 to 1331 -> 0.031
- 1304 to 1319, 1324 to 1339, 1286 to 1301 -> 0.018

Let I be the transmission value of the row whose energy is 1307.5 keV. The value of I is 142.3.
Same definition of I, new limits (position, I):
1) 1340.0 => 177.8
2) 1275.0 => 70.77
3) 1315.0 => 155.4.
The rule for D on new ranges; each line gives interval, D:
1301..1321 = 2.15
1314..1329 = 2.18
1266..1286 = 1.79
